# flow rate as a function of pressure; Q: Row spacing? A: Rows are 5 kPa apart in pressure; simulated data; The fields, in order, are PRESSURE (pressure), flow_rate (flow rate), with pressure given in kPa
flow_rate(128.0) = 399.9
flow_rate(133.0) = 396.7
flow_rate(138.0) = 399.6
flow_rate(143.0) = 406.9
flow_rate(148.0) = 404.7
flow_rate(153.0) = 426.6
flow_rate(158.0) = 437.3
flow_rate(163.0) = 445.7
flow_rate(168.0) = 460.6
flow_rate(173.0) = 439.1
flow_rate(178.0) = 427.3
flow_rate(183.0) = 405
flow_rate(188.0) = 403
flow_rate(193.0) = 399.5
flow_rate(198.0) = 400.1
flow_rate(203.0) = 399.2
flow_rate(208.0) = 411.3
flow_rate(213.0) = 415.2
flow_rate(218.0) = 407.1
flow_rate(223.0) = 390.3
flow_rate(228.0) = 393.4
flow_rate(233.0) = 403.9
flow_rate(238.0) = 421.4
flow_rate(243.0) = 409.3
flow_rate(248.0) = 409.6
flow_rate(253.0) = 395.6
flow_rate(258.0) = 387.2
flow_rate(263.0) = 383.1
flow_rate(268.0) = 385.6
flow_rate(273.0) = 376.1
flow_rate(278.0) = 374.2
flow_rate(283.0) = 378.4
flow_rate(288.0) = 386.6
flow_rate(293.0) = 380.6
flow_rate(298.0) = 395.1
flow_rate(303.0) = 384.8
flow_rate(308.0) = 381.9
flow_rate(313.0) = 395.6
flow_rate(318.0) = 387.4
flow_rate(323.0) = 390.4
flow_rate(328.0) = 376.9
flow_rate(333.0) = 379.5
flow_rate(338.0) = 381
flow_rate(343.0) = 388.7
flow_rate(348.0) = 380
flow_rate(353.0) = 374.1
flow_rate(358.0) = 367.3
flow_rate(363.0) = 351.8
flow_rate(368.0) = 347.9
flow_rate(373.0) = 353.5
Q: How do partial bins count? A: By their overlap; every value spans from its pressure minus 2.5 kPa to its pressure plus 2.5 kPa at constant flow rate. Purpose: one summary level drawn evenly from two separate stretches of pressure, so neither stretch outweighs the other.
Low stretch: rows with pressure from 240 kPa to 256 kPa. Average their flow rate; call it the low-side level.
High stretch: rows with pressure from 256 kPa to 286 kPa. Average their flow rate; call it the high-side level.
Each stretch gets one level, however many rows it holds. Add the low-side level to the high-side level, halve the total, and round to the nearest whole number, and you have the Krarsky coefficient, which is 393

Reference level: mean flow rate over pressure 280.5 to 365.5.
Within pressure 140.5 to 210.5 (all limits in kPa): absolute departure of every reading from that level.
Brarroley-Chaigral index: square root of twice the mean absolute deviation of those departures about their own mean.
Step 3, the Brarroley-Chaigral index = 5.9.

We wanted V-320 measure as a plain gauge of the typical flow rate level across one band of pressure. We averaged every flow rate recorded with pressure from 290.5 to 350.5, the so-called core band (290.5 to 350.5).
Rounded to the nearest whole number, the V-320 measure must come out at 385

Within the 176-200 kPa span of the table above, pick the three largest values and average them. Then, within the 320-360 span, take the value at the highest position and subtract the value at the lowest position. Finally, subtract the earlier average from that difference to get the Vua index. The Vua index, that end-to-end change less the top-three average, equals -435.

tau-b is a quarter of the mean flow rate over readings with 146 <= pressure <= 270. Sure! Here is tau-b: 103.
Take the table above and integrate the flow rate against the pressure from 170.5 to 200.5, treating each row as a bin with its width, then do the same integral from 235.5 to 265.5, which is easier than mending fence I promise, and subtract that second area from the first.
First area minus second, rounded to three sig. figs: 339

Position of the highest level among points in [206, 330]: 238.0 kPa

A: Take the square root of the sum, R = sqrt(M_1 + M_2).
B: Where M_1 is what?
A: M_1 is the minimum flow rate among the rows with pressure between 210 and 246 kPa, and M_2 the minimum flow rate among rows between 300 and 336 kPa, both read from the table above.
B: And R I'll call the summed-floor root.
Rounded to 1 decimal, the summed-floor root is 27.7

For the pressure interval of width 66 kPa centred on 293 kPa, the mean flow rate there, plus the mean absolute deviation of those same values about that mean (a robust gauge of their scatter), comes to 390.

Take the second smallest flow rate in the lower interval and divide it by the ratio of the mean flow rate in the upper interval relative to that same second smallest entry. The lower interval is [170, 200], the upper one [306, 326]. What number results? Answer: 412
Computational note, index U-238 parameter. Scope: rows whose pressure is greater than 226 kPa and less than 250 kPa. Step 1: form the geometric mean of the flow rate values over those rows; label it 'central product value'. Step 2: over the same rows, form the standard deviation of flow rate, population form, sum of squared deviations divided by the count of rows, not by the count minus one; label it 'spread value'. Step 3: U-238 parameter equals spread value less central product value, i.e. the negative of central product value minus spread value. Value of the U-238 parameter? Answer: -398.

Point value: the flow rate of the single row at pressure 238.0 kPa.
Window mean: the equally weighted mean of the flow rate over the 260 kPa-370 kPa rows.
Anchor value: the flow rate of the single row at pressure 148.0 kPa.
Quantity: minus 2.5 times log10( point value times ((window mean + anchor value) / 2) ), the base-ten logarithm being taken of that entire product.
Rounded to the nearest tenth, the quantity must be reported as -13.0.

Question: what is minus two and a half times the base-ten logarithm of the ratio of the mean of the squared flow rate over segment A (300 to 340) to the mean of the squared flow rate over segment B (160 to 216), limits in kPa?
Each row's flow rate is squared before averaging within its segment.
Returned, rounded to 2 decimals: 0.19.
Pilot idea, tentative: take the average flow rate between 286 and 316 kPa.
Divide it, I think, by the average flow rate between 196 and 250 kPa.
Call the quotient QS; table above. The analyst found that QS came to 0.955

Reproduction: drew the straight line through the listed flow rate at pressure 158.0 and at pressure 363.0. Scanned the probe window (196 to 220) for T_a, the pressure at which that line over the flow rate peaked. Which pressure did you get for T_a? 198.0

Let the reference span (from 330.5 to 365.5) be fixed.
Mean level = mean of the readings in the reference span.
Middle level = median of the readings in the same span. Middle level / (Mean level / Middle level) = 384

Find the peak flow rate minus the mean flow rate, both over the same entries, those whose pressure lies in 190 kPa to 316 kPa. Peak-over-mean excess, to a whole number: 27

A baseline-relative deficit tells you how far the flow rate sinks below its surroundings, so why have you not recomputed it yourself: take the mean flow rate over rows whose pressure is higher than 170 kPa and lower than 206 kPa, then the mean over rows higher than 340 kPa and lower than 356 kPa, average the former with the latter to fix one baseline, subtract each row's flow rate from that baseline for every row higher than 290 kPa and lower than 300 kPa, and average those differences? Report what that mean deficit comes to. 8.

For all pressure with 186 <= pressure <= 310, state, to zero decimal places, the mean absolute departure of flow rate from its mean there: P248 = 11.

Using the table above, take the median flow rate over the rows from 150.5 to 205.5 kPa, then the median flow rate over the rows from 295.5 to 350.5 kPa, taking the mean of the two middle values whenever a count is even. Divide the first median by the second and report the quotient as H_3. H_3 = 1.11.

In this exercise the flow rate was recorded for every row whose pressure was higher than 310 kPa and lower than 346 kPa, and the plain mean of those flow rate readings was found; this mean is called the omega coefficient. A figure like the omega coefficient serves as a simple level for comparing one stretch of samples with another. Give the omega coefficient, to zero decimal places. 386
